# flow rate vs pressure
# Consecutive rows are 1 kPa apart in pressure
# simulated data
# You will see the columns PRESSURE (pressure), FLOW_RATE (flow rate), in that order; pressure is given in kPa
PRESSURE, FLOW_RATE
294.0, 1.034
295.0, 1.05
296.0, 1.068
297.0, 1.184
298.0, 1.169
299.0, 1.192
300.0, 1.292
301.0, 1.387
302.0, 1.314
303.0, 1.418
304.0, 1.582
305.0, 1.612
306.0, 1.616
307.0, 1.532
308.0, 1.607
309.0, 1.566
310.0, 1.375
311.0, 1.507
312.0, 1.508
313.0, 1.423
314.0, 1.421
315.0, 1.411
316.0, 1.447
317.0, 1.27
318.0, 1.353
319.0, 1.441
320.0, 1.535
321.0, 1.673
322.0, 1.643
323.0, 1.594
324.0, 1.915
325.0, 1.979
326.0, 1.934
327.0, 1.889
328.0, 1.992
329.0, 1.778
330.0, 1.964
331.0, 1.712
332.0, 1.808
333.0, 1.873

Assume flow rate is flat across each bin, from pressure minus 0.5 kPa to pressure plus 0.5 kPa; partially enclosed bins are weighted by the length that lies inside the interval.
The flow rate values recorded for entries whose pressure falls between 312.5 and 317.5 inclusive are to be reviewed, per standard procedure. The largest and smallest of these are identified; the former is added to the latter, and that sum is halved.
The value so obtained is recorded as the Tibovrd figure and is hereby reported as 1.36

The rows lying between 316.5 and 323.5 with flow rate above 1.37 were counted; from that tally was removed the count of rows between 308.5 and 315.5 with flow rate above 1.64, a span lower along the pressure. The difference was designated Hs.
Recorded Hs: 5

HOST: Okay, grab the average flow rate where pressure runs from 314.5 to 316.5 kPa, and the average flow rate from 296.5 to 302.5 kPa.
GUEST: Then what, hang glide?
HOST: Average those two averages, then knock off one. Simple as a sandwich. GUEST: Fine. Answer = 0.34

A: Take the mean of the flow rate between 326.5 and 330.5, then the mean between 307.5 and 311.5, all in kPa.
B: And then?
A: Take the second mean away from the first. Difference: 0.39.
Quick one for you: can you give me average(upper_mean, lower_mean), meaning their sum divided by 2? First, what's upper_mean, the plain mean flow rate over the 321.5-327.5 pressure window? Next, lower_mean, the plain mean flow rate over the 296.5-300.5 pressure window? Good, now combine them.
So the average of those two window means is 1.52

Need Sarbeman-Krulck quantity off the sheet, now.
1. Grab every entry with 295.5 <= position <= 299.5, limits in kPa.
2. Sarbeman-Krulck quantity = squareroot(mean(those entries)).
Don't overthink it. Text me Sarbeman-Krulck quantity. 1.07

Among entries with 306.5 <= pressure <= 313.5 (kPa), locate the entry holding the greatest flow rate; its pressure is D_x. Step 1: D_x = 308.0 kPa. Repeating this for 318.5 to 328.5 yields 328.0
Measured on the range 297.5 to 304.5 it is 304.0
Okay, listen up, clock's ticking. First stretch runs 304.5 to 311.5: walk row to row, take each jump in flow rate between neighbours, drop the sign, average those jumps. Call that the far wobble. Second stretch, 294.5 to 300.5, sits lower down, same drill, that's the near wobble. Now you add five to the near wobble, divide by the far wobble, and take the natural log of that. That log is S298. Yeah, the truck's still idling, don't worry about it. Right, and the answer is 4.05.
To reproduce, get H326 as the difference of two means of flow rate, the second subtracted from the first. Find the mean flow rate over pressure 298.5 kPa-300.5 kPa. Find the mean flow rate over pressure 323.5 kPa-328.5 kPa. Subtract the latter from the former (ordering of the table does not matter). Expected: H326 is -0.7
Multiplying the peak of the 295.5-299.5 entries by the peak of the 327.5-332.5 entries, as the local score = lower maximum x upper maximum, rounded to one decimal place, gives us 2.4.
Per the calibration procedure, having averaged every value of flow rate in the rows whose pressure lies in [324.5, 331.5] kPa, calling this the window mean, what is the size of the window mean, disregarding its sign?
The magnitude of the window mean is 1.89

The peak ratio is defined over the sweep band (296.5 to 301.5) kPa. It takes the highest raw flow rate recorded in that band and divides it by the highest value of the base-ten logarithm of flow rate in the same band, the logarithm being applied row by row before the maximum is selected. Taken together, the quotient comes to 9.8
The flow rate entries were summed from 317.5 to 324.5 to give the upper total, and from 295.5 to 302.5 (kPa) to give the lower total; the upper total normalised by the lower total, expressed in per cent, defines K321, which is 130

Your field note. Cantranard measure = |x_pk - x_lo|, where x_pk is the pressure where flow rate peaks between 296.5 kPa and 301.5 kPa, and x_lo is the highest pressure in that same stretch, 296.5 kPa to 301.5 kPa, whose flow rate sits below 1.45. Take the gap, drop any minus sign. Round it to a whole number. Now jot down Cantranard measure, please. 0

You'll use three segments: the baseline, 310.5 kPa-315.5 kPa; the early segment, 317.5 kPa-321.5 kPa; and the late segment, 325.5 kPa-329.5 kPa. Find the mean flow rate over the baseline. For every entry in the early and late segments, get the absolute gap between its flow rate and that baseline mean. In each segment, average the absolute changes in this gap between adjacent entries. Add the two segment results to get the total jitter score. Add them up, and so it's 0.22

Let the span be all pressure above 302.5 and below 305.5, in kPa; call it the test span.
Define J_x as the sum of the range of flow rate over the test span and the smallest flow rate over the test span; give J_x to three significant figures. 1.61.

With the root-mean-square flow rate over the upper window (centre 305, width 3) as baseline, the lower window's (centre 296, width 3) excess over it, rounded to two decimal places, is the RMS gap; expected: -0.50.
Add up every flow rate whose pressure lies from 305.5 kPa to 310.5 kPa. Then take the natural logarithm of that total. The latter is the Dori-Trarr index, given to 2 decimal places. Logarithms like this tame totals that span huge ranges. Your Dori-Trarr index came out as 2.04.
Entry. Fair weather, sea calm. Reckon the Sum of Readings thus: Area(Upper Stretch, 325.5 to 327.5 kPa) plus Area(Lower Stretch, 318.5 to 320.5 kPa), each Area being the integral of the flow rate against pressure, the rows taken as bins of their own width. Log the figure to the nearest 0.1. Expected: 6.8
